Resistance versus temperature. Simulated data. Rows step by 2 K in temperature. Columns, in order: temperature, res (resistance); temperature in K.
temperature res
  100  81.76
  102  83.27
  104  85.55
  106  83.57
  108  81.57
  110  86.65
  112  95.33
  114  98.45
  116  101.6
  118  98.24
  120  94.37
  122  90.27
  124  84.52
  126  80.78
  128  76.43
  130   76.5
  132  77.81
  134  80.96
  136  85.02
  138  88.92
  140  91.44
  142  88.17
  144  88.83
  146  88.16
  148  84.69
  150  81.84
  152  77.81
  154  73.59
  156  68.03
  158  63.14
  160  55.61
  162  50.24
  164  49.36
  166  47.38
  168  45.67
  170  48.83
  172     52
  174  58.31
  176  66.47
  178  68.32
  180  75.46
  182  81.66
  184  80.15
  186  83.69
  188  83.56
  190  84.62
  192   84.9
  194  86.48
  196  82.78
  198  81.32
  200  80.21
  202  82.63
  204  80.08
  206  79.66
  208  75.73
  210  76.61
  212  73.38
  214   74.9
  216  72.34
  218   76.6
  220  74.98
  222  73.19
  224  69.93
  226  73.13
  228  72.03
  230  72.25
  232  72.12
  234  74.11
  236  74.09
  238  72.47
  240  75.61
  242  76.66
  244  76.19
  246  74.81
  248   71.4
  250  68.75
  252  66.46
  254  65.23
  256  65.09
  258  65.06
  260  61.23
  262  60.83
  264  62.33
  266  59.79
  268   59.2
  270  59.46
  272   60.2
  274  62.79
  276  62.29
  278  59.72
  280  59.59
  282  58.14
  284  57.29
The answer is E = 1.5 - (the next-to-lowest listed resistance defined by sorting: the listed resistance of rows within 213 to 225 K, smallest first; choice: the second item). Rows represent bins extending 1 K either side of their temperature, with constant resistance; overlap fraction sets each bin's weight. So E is -70.8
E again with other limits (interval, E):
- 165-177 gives -45.9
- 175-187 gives -66.8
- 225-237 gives -70.6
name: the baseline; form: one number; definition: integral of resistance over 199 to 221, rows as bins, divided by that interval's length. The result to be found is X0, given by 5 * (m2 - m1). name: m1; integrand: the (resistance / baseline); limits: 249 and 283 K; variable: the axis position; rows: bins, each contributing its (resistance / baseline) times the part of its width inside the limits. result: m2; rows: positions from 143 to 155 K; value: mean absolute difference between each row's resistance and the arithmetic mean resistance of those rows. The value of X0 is -113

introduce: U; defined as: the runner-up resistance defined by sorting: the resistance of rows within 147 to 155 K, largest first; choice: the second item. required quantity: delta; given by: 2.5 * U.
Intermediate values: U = 81.84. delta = 205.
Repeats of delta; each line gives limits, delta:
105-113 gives 217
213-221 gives 187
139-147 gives 222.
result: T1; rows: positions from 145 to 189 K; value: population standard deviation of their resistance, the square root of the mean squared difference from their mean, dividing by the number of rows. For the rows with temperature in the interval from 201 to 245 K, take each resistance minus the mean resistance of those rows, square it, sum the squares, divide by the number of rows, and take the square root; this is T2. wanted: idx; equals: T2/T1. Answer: 0.2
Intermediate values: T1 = 14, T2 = 3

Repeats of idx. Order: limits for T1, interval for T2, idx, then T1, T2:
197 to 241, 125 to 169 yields 4.3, 3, 15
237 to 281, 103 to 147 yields 1.2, 6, 7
